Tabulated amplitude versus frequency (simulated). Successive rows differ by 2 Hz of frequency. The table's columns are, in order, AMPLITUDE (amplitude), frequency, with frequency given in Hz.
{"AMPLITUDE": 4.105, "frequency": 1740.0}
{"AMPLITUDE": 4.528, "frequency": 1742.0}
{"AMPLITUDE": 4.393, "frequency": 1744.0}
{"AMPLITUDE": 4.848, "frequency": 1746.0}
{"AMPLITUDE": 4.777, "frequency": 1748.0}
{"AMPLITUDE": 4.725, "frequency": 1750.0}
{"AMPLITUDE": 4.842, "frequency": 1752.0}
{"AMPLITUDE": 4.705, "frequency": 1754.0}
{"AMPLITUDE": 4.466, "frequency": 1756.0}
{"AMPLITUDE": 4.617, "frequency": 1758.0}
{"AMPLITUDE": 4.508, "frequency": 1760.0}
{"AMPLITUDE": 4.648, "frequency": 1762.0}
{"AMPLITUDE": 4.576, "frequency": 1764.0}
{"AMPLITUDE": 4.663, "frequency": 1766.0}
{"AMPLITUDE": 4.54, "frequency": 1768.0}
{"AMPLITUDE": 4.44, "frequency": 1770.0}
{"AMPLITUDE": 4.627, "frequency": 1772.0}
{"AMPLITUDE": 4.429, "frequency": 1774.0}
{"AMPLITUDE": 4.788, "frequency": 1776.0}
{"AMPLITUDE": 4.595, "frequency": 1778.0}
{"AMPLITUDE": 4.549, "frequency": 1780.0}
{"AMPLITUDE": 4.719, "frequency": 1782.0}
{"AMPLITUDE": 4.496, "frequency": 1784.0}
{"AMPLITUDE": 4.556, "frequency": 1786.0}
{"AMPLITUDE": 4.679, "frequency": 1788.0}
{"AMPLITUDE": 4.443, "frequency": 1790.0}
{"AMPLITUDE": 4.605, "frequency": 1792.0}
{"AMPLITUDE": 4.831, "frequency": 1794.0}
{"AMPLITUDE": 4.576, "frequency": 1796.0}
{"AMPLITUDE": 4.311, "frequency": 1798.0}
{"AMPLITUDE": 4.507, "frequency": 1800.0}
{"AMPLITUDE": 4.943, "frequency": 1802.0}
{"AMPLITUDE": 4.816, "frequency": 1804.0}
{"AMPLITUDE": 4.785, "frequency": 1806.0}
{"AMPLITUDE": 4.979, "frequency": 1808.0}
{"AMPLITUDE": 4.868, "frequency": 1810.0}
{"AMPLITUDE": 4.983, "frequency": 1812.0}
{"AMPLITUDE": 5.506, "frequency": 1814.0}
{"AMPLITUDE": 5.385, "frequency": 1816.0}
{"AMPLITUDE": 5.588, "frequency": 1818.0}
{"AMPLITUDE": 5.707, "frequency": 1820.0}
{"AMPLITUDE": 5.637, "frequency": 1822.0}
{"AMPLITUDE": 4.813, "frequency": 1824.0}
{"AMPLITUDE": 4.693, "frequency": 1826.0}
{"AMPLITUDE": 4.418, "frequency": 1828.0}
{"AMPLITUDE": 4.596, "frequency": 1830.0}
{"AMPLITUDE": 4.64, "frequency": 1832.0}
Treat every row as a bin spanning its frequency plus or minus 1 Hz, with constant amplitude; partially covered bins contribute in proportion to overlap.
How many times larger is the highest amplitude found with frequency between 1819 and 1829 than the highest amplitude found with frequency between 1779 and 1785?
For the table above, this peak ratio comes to 1.21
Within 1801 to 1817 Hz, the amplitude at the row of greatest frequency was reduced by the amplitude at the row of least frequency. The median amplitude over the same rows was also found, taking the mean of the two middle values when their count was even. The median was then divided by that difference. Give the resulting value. 11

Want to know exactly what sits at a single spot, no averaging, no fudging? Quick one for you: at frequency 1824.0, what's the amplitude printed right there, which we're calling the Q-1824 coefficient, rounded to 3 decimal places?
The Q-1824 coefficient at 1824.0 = 4.813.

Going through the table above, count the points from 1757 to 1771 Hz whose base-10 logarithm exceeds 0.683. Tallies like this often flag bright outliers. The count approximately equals 0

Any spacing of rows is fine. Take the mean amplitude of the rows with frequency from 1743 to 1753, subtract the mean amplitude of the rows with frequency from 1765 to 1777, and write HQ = 0.14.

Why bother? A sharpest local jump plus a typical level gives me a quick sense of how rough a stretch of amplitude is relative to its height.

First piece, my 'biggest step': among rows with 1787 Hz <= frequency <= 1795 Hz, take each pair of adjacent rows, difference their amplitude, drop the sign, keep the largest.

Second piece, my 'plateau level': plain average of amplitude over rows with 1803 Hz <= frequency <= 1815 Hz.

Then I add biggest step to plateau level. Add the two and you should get 5.23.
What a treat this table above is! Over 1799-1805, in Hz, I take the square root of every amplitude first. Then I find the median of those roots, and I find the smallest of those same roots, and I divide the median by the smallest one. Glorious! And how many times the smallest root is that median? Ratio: 1.03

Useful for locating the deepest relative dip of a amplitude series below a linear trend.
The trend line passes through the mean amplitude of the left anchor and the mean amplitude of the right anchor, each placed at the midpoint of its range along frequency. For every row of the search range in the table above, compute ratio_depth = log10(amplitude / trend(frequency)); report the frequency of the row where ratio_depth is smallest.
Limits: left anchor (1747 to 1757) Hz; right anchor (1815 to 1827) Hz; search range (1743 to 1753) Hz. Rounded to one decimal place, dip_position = 1744.0 Hz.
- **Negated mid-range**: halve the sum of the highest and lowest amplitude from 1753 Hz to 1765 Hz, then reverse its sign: -4.59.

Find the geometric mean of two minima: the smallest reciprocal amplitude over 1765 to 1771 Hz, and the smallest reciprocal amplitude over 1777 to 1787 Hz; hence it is 0.213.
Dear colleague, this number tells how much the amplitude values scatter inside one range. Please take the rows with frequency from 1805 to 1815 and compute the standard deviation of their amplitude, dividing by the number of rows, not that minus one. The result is 0.25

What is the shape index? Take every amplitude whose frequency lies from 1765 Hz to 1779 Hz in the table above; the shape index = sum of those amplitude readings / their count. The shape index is 4.58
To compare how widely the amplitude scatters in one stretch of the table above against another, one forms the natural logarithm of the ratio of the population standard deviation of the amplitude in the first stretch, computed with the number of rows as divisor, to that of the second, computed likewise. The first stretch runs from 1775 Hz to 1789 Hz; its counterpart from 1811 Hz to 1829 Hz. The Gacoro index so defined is -1.5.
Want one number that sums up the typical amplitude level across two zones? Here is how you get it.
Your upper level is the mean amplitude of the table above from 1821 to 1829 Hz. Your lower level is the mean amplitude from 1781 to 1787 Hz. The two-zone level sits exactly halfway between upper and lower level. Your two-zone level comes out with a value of 4.74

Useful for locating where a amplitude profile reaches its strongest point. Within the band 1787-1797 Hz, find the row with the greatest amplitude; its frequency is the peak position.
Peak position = 1794.0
